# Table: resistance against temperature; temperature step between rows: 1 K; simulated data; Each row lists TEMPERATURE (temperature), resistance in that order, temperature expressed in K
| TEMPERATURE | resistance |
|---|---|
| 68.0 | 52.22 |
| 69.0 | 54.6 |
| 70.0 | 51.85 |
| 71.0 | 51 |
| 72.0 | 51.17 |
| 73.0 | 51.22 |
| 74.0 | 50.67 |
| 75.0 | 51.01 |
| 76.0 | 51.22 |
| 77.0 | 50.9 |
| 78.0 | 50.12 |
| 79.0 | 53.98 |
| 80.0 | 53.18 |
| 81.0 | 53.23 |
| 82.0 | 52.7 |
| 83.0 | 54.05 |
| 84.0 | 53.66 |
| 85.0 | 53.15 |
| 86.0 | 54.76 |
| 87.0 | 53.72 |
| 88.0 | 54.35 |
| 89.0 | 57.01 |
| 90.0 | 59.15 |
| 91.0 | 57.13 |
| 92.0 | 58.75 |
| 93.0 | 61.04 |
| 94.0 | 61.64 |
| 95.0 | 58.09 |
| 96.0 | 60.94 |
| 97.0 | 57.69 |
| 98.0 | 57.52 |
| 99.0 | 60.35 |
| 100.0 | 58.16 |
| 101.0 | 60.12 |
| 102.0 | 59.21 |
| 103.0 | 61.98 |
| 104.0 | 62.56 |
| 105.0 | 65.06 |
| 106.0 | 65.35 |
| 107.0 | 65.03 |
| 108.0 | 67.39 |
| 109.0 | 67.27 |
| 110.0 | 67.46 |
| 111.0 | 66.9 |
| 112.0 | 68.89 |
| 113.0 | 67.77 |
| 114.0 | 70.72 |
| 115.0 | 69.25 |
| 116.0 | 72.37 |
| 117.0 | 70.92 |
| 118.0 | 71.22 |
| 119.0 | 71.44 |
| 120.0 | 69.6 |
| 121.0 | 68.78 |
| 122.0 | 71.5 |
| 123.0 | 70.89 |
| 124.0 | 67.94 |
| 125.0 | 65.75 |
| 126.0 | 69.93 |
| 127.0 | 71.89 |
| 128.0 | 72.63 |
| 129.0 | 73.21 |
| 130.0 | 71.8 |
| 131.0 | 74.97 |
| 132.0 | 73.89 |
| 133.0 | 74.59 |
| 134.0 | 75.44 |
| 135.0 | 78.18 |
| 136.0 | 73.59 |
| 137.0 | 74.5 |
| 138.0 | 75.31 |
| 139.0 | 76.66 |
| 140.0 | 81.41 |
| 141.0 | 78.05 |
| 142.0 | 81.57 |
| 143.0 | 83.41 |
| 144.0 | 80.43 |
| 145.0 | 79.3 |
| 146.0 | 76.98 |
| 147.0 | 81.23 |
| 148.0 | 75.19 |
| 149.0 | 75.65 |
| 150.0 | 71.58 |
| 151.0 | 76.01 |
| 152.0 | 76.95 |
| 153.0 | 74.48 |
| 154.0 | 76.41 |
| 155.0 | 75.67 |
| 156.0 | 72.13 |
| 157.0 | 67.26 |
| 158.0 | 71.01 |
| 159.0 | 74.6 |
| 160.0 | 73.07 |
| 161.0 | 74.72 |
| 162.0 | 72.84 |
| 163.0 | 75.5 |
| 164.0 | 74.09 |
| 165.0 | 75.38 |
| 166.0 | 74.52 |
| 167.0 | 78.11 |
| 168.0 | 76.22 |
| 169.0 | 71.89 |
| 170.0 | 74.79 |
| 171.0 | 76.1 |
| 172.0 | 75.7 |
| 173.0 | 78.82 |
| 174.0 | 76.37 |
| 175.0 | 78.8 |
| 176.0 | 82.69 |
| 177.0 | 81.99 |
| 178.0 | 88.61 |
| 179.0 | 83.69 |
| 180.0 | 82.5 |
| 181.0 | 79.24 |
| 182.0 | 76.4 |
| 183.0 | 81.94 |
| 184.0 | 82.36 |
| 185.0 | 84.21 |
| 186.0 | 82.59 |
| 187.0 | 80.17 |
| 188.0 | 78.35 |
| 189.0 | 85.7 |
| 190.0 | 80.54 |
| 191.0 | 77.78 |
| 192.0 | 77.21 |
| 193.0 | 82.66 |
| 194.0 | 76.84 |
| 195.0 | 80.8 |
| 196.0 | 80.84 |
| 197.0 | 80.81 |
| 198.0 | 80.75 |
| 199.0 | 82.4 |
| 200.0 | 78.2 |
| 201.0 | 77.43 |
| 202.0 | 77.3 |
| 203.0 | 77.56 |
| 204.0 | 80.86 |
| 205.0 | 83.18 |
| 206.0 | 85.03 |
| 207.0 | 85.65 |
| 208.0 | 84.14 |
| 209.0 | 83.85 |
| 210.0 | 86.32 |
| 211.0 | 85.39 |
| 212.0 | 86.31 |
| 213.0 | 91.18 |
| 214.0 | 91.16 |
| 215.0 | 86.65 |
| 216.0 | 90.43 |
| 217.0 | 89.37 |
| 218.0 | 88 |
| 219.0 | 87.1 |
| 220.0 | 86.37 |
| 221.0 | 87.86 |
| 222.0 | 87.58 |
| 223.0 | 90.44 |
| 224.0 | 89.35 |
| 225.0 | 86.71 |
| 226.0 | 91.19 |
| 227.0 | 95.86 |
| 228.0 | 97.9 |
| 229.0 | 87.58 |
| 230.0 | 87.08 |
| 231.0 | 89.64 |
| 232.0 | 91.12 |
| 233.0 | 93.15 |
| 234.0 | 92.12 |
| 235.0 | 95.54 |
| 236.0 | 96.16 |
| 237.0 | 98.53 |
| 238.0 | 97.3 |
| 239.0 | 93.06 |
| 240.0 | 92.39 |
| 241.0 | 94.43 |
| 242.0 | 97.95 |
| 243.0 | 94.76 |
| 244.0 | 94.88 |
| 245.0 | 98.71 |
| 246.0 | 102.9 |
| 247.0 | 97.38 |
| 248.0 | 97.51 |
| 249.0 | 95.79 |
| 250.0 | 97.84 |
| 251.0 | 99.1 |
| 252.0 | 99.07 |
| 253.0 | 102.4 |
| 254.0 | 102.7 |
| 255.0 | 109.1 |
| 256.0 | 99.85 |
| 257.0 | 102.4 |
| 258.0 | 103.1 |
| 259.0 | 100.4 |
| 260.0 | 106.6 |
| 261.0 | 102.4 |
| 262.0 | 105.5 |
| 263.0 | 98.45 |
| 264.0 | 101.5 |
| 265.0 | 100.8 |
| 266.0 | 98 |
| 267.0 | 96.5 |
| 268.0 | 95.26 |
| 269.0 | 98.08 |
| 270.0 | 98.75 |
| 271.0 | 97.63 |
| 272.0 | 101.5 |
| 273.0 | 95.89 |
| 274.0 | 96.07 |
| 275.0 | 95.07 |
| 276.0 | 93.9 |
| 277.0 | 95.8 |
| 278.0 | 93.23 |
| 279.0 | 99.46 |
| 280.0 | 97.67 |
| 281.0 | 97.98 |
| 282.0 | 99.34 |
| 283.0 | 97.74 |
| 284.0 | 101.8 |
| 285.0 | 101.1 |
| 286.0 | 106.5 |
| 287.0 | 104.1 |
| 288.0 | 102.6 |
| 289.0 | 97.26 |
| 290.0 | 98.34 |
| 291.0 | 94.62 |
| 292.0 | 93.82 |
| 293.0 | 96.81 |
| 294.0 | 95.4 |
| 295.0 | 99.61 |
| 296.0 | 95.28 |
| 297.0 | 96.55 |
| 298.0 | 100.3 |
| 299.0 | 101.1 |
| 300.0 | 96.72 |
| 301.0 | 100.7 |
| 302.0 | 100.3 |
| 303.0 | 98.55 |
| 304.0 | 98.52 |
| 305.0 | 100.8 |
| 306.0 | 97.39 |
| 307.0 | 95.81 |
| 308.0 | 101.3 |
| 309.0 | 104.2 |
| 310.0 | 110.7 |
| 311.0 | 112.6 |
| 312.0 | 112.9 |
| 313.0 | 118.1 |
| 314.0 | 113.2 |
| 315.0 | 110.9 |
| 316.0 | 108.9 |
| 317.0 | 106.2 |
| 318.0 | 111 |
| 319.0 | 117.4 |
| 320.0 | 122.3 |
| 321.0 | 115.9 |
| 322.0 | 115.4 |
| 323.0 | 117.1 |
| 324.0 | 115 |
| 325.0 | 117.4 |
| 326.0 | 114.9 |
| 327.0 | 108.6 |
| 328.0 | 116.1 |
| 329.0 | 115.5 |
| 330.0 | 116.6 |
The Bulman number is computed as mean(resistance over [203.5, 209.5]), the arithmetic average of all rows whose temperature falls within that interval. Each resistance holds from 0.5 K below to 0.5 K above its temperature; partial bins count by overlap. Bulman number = 84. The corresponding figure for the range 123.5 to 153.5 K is 75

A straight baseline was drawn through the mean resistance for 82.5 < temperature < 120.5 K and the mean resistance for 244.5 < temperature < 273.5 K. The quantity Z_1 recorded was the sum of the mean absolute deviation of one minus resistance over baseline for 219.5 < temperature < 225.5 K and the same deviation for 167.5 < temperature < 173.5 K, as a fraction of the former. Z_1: 2.46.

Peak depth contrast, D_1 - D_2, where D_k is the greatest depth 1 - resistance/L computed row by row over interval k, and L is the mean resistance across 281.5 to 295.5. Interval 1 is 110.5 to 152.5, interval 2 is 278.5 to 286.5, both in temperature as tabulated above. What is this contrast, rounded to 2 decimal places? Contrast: 0.32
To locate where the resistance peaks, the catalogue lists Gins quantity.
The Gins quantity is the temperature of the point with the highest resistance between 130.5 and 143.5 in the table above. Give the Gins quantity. 143.0 K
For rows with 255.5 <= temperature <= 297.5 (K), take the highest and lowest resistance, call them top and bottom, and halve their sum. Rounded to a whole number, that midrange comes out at 100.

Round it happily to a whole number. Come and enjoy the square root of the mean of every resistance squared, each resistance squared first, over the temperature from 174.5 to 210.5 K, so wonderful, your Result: 81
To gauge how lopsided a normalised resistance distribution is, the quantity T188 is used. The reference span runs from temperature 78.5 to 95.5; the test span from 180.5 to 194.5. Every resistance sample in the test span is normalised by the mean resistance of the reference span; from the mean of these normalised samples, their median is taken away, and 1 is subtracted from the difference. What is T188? -1.00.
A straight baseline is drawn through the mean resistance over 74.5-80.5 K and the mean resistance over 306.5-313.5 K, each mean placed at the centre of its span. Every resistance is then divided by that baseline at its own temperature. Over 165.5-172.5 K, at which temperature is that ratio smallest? 169.0 K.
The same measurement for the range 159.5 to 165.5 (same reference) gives 162.0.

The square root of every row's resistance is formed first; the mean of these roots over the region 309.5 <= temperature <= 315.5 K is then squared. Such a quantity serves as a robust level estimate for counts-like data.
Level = 113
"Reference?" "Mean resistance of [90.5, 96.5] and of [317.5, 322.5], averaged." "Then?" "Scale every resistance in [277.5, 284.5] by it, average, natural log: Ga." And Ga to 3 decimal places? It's 0.109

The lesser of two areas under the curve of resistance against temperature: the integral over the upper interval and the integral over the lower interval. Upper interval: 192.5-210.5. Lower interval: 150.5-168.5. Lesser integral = 1339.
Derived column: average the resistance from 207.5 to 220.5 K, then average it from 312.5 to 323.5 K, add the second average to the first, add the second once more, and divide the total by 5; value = 63.2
